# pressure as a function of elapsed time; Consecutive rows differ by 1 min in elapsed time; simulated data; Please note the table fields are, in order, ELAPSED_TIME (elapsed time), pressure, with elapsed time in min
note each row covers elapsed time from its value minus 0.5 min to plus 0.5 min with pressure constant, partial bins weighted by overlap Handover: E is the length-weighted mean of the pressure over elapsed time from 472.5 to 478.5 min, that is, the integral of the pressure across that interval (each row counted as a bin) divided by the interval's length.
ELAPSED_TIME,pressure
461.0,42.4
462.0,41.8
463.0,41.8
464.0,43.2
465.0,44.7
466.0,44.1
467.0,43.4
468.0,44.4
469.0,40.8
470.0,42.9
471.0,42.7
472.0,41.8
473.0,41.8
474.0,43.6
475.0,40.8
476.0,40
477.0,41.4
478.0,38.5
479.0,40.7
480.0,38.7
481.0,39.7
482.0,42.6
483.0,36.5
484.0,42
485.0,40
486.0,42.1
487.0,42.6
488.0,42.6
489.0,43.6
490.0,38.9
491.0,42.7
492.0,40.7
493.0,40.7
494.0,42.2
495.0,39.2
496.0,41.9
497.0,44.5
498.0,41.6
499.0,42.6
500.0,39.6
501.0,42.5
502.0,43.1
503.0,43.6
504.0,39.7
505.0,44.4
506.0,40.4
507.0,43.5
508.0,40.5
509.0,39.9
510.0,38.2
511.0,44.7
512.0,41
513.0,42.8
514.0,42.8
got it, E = 41.0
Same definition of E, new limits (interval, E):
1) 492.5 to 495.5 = 40.7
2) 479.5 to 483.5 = 39.4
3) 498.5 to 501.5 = 41.6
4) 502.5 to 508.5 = 42.0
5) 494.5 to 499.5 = 42.0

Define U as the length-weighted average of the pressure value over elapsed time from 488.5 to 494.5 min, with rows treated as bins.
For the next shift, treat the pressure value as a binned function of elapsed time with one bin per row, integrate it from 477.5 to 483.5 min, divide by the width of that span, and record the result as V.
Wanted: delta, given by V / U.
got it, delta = 0.95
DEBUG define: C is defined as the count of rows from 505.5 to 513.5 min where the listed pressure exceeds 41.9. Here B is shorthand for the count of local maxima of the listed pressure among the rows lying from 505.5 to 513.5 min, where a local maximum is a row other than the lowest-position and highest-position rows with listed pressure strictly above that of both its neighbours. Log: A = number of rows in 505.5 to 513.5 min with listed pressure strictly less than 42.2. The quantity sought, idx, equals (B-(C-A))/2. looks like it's 2.0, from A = 5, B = 2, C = 3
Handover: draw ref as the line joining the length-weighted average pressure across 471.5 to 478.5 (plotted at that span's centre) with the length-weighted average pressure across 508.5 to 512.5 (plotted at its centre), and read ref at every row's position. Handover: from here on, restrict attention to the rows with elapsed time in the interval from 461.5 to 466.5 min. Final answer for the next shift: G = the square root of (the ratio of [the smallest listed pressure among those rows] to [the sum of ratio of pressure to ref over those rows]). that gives 2.8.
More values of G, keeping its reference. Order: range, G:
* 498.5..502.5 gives 3.1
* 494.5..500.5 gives 2.5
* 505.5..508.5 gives 3.6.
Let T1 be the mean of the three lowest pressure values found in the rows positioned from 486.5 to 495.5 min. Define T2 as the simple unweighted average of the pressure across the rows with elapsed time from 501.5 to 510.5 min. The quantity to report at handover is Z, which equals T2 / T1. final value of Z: 1.05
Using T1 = 39.6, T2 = 41.5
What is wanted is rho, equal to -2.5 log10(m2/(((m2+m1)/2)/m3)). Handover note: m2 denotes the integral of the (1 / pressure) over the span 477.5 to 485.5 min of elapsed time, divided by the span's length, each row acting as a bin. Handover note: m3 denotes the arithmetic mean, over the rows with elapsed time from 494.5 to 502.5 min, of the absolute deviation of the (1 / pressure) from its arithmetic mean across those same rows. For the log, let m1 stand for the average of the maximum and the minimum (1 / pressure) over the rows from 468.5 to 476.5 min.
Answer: 7.77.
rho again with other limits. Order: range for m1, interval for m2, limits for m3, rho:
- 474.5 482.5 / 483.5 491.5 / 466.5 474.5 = 8.26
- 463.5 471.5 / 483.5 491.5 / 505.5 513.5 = 7.50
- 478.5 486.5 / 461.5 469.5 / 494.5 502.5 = 7.85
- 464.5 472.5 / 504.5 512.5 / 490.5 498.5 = 7.95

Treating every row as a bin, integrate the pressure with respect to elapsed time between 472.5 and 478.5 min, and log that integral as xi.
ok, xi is 246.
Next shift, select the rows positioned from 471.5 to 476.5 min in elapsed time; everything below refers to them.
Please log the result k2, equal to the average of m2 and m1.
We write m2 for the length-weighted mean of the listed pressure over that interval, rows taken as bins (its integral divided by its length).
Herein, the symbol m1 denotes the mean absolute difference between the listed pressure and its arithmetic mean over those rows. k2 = 21.3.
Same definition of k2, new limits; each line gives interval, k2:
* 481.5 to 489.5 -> 21.6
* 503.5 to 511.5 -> 21.8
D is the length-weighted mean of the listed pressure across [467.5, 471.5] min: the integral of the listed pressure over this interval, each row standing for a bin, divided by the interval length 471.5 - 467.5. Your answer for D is 42.7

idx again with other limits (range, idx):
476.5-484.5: 3.5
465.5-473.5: 0.0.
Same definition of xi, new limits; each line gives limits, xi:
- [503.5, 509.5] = 248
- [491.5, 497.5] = 249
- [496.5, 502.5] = 254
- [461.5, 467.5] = 259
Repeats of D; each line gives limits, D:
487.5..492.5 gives 41.7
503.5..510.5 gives 40.9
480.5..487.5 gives 40.8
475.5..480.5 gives 39.9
